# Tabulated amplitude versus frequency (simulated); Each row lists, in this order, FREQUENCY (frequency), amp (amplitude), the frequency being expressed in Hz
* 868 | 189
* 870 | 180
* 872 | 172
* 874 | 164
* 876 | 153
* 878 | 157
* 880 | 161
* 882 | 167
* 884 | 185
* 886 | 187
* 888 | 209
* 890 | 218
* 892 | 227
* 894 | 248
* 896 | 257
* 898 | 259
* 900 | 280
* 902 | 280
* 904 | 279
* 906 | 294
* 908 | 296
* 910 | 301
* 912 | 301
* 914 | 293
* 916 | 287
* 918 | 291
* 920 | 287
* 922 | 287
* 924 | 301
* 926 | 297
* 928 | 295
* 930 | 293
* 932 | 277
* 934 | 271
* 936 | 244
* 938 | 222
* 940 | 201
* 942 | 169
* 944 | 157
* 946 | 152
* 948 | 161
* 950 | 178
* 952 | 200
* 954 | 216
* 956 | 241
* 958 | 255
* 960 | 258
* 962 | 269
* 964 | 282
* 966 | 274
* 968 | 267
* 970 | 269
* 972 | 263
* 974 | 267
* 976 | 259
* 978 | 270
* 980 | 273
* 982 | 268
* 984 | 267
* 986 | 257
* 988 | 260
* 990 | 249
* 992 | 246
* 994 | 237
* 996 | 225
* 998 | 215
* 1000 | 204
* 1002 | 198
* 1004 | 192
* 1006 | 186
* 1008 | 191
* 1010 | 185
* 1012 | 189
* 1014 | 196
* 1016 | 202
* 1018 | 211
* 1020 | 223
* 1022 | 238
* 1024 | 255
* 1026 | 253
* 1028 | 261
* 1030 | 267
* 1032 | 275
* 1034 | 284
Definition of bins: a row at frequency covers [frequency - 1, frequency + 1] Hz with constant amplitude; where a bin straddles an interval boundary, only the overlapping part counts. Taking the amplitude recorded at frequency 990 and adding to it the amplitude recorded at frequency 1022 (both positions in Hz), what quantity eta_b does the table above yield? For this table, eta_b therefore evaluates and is 487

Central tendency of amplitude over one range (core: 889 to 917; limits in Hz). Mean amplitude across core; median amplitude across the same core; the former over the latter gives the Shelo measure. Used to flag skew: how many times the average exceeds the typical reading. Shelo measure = 0.97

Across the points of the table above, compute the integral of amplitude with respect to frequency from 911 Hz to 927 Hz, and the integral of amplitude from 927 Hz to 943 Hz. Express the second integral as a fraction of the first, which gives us 0.84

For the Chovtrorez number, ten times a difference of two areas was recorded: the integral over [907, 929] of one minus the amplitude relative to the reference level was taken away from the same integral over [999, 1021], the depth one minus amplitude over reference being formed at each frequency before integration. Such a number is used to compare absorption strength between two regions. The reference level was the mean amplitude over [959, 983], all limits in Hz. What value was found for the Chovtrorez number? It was 79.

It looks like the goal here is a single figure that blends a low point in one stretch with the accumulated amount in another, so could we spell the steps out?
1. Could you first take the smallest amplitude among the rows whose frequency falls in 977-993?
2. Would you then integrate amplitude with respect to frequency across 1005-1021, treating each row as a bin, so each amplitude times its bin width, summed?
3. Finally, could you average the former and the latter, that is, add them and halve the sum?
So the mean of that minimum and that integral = 1706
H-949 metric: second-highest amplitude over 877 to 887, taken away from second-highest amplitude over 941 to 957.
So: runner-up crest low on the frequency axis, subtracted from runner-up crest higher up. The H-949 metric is 31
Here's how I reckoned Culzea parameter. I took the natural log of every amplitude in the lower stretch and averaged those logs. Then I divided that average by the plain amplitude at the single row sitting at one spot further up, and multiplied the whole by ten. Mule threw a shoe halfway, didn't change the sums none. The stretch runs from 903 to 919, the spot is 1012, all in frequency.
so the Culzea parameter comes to 0.300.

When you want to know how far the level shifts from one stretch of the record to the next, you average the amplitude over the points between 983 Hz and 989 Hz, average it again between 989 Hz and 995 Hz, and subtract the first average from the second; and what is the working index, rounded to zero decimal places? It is -17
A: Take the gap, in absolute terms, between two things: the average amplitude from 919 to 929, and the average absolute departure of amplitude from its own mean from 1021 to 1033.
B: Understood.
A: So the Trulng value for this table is 284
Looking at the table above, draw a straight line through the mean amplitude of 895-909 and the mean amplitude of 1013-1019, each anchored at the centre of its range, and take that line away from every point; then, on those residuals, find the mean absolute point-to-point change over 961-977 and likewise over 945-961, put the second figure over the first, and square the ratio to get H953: 6.1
